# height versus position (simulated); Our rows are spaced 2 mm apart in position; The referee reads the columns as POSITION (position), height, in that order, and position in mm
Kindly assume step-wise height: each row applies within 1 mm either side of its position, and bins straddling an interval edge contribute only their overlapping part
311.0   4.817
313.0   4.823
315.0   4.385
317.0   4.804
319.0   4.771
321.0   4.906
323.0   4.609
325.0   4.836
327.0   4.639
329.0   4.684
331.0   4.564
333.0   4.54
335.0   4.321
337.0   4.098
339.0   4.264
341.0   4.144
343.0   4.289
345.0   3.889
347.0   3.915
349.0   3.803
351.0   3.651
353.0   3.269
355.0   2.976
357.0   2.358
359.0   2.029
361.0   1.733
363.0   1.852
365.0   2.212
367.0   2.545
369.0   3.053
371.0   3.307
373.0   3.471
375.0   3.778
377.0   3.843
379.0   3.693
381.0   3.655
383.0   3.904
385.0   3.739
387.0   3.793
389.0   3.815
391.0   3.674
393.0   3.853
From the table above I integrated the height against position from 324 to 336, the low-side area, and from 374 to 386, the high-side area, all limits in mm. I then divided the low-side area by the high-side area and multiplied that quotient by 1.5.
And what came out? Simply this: 1.8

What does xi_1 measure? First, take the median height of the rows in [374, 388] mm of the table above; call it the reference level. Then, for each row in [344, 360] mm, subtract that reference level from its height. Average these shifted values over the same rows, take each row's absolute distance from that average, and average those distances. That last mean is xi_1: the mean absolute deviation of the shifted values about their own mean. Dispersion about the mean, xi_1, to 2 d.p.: 0.59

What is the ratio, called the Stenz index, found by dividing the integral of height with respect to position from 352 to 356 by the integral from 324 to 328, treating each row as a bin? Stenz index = 0.66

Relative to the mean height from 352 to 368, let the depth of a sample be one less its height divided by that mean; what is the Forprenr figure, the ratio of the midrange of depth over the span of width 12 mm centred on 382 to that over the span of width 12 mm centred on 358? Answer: 11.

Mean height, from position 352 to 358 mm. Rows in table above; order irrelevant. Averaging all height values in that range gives 2.9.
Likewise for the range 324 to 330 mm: 4.7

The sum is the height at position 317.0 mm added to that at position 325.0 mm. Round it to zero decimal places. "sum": 10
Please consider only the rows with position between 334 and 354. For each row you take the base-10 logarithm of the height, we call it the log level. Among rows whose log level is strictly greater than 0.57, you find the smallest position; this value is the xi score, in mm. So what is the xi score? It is 335.0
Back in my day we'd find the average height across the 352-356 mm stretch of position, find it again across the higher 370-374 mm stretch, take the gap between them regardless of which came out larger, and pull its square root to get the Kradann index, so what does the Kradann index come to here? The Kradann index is 0.52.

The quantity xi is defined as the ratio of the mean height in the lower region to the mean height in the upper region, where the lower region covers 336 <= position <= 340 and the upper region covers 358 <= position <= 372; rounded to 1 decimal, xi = 1.7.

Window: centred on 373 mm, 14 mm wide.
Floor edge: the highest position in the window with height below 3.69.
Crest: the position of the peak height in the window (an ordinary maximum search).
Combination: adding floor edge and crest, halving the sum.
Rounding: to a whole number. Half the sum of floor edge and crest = 375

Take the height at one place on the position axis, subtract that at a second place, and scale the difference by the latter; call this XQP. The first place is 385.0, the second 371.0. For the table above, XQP 0.13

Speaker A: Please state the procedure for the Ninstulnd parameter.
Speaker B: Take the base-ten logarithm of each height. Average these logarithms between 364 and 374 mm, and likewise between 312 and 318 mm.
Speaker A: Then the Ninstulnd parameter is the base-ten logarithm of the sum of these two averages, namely 0.052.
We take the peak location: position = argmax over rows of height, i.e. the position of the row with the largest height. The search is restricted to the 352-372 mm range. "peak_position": 371.0 mm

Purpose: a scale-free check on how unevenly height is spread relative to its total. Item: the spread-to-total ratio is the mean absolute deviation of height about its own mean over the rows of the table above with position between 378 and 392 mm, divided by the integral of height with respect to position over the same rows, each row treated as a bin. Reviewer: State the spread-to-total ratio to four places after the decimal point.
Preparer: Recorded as 0.0014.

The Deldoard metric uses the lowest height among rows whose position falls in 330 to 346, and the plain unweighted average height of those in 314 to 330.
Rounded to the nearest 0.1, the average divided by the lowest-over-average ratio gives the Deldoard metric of 5.7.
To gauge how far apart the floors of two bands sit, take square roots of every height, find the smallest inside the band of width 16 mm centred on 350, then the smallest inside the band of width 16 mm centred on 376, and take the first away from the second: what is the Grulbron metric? 0.2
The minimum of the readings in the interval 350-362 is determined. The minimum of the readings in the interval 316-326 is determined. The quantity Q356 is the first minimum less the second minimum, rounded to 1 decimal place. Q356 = -2.9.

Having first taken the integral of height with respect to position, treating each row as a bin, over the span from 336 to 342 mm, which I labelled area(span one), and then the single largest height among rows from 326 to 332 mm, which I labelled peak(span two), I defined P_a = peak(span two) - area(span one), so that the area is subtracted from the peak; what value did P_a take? -20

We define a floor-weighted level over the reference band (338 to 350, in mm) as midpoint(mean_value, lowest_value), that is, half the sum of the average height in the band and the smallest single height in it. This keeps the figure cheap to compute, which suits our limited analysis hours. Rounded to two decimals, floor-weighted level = 3.93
